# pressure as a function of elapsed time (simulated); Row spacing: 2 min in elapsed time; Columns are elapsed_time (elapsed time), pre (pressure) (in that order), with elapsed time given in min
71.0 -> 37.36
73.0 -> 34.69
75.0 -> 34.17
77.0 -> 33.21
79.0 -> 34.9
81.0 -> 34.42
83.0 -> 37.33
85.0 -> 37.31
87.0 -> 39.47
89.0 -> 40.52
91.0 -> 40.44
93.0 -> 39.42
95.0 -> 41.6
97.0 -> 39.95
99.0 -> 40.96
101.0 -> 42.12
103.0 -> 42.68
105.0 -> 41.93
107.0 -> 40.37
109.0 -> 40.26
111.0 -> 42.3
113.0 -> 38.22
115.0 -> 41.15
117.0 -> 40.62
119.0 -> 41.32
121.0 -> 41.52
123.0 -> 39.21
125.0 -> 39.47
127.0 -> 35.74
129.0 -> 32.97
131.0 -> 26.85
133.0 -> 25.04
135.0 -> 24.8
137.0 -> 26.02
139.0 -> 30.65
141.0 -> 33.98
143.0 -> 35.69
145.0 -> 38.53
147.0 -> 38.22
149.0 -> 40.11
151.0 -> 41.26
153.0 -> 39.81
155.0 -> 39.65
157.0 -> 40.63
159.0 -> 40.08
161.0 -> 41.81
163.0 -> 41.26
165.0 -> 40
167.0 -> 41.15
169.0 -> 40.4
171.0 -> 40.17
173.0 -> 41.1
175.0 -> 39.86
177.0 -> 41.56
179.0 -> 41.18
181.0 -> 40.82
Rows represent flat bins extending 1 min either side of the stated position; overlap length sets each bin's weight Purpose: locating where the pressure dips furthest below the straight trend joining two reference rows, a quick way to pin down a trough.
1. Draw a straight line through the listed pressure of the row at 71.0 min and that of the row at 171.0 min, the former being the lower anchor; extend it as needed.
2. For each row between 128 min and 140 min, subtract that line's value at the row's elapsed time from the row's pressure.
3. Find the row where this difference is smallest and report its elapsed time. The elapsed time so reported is 135.0 min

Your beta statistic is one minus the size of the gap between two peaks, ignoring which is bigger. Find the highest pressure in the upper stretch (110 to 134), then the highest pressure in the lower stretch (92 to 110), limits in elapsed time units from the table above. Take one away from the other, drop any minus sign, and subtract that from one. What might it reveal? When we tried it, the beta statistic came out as 0.62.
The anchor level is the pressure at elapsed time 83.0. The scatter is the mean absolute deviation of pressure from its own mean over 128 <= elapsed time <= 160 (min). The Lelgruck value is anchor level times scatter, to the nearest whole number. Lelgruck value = 197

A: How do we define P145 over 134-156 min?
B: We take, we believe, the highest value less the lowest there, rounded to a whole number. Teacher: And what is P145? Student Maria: 16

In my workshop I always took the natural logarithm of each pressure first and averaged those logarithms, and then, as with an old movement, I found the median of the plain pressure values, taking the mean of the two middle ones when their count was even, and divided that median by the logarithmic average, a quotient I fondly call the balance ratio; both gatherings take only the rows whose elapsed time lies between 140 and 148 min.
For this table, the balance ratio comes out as 10.3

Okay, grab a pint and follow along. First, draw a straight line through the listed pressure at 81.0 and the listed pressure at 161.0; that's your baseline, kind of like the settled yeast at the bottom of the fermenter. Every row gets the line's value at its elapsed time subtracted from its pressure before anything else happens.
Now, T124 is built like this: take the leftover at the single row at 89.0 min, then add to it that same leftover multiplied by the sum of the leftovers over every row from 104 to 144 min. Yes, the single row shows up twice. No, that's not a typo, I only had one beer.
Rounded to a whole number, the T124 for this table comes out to -261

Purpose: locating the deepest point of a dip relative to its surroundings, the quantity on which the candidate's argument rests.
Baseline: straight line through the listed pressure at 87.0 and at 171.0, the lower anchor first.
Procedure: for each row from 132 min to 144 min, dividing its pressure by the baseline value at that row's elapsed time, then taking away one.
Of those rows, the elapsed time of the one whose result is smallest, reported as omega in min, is 135.0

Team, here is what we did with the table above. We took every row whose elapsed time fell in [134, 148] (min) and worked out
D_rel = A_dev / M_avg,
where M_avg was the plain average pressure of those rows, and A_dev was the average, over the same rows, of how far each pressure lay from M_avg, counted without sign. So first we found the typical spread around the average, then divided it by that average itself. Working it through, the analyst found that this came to 0.14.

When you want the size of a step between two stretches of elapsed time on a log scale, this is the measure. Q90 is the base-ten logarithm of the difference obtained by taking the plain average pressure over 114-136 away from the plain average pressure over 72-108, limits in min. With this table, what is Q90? 0.5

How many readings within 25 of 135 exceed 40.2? 7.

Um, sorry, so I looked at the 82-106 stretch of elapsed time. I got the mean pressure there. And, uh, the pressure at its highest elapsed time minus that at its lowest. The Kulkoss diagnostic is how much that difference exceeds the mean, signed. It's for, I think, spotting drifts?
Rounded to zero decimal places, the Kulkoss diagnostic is -36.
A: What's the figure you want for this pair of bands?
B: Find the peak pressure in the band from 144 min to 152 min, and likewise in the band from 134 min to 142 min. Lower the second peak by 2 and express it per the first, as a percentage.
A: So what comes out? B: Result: 78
